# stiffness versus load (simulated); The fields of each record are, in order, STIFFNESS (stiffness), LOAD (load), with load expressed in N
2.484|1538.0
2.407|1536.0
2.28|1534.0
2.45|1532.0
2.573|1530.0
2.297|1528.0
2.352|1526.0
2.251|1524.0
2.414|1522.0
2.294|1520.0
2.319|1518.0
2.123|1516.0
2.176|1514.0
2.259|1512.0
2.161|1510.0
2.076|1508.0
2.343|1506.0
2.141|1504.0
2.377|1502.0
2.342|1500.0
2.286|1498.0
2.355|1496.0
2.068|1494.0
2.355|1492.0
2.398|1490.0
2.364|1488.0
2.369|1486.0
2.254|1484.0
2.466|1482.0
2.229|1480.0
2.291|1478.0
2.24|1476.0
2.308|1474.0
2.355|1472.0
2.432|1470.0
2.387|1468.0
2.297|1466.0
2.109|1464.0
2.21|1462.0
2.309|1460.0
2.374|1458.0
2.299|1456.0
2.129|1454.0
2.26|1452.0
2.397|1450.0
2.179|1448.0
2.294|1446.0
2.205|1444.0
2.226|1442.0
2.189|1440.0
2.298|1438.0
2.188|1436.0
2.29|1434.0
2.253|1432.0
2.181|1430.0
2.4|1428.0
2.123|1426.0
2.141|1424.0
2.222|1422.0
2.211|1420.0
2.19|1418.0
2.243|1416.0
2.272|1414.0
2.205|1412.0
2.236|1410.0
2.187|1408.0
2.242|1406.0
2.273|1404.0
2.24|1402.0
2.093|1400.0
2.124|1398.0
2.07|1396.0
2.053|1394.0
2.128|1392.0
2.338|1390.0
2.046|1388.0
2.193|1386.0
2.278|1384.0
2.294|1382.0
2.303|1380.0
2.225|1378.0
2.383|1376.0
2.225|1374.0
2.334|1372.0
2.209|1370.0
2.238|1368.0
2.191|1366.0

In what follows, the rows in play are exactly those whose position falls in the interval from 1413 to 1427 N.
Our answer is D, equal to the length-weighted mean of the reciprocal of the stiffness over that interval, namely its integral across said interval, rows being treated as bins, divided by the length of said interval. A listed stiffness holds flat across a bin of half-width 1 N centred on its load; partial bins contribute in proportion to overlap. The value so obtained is 0.455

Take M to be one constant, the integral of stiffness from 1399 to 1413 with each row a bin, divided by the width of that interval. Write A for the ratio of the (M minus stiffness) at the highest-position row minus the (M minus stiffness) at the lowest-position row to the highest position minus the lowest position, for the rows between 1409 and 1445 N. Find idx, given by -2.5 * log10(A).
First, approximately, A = 0.0009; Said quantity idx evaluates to 7.6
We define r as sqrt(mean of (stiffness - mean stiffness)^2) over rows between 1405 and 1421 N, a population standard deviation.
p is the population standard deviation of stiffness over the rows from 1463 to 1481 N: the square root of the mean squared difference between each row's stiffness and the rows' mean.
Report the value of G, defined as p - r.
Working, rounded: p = 0.090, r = 0.03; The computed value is 0.06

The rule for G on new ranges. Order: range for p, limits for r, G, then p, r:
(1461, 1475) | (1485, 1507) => 0.00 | 0.102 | 0.10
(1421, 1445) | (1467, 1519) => -0.03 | 0.073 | 0.11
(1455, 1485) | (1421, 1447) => 0.02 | 0.088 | 0.07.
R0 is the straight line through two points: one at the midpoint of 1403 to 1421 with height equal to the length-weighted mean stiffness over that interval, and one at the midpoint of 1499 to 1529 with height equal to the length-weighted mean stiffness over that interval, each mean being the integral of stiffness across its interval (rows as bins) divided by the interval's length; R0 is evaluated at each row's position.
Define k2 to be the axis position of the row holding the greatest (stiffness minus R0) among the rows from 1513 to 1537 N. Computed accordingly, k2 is 1530.0 N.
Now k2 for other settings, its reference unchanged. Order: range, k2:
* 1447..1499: 1482.0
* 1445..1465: 1450.0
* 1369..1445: 1428.0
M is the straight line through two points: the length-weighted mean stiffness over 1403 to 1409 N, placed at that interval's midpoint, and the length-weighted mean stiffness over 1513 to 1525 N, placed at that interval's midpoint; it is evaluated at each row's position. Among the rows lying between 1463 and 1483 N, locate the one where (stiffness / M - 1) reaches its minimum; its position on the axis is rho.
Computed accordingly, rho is 1464.0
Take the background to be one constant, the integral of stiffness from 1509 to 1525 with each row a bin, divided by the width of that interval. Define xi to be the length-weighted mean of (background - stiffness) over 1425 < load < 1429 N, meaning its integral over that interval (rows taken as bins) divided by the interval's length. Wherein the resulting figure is -0.01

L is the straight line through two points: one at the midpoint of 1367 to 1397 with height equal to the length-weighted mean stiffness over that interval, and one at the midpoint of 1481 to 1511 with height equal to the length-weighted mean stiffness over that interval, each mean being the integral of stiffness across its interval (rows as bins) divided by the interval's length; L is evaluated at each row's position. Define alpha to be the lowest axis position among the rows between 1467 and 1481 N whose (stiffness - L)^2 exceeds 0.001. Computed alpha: 1468.0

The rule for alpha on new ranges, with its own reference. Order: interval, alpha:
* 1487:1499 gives 1488.0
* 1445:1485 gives 1446.0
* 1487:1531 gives 1488.0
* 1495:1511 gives 1496.0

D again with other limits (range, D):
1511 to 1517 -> 0.458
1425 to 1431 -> 0.449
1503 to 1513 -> 0.456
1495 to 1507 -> 0.434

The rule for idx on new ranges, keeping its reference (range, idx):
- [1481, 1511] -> 4.9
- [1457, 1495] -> 5.2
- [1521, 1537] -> 8.3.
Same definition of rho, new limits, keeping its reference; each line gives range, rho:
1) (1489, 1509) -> 1494.0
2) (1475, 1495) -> 1494.0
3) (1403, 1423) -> 1408.0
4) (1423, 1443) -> 1426.0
